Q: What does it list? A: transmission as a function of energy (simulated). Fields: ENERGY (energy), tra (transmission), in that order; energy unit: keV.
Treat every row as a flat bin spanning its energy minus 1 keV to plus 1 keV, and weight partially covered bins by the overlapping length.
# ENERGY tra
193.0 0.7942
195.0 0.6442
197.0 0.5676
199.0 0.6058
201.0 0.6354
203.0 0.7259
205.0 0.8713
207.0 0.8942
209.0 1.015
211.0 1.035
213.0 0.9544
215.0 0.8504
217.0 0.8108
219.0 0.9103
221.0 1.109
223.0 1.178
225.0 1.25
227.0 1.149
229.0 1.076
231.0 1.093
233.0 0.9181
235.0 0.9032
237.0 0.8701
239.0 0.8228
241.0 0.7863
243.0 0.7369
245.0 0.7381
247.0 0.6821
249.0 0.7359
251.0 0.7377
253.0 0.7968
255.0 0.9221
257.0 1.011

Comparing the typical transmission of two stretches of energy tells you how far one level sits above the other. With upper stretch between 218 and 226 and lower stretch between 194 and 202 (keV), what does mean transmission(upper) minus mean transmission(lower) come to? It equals 0.50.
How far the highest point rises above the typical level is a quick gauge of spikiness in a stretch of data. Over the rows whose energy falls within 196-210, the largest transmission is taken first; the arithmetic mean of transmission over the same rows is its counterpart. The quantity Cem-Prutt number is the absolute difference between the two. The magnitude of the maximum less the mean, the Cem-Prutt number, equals 0.26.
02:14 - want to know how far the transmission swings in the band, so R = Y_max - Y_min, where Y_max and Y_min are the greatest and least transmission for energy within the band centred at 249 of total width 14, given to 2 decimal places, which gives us 0.24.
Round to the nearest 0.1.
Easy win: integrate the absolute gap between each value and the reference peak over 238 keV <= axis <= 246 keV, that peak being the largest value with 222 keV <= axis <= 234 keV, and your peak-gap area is 3.8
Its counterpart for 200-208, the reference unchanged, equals 3.7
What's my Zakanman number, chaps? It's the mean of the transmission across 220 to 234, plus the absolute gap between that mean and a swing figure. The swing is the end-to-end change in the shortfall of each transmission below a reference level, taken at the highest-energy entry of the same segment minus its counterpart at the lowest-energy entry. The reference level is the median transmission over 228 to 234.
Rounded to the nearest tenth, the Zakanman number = 2.0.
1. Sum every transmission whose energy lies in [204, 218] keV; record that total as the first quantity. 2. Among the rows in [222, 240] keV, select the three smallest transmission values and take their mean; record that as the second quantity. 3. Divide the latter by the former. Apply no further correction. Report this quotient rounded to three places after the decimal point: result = 0.135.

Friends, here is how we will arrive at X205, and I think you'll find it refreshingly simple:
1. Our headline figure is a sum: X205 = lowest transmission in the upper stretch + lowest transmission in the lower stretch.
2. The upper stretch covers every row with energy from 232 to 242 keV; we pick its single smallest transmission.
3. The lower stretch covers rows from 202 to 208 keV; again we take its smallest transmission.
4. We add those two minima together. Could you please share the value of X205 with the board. 1.51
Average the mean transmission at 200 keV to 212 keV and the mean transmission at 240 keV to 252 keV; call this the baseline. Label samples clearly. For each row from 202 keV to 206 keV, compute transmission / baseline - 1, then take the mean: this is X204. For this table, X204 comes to 0.00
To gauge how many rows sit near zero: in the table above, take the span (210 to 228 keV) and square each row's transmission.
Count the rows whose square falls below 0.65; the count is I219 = 0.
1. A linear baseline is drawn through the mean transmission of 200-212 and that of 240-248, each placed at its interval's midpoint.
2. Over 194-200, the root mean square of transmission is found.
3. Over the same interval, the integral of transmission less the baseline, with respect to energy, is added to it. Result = -1.1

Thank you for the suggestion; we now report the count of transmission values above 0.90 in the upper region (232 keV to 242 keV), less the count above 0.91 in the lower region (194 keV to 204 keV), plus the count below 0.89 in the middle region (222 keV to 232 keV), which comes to 2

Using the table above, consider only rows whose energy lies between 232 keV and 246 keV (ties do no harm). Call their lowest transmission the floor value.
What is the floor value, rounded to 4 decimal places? 0.7369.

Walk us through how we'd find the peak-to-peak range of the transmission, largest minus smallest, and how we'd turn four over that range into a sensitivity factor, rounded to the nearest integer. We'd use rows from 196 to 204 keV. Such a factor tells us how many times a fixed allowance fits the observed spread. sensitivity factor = 25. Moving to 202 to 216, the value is 13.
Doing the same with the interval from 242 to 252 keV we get 71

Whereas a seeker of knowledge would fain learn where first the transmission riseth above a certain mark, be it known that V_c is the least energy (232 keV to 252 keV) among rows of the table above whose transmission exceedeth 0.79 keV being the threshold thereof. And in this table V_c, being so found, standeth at 233.0 keV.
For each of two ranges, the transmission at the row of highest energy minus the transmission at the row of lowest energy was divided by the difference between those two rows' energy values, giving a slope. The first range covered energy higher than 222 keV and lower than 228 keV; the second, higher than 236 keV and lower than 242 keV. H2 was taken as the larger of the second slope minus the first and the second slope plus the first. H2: -0.014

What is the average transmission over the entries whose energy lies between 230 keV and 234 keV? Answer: 1.01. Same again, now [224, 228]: 1.20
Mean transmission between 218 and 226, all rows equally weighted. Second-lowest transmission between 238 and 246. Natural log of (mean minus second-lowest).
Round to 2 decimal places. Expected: -0.98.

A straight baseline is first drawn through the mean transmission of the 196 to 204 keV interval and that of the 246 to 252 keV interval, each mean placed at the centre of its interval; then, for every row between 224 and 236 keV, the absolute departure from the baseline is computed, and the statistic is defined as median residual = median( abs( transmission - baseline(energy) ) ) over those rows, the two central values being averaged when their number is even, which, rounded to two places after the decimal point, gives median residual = 0.40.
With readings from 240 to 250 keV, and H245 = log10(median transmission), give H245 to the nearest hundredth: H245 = -0.13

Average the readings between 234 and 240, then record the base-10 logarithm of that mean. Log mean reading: -0.063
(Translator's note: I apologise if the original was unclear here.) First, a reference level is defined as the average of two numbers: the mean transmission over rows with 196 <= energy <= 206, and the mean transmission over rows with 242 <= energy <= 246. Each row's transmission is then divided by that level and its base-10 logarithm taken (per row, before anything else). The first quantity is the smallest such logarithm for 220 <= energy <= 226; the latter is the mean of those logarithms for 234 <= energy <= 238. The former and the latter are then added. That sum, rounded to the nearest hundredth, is 0.29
